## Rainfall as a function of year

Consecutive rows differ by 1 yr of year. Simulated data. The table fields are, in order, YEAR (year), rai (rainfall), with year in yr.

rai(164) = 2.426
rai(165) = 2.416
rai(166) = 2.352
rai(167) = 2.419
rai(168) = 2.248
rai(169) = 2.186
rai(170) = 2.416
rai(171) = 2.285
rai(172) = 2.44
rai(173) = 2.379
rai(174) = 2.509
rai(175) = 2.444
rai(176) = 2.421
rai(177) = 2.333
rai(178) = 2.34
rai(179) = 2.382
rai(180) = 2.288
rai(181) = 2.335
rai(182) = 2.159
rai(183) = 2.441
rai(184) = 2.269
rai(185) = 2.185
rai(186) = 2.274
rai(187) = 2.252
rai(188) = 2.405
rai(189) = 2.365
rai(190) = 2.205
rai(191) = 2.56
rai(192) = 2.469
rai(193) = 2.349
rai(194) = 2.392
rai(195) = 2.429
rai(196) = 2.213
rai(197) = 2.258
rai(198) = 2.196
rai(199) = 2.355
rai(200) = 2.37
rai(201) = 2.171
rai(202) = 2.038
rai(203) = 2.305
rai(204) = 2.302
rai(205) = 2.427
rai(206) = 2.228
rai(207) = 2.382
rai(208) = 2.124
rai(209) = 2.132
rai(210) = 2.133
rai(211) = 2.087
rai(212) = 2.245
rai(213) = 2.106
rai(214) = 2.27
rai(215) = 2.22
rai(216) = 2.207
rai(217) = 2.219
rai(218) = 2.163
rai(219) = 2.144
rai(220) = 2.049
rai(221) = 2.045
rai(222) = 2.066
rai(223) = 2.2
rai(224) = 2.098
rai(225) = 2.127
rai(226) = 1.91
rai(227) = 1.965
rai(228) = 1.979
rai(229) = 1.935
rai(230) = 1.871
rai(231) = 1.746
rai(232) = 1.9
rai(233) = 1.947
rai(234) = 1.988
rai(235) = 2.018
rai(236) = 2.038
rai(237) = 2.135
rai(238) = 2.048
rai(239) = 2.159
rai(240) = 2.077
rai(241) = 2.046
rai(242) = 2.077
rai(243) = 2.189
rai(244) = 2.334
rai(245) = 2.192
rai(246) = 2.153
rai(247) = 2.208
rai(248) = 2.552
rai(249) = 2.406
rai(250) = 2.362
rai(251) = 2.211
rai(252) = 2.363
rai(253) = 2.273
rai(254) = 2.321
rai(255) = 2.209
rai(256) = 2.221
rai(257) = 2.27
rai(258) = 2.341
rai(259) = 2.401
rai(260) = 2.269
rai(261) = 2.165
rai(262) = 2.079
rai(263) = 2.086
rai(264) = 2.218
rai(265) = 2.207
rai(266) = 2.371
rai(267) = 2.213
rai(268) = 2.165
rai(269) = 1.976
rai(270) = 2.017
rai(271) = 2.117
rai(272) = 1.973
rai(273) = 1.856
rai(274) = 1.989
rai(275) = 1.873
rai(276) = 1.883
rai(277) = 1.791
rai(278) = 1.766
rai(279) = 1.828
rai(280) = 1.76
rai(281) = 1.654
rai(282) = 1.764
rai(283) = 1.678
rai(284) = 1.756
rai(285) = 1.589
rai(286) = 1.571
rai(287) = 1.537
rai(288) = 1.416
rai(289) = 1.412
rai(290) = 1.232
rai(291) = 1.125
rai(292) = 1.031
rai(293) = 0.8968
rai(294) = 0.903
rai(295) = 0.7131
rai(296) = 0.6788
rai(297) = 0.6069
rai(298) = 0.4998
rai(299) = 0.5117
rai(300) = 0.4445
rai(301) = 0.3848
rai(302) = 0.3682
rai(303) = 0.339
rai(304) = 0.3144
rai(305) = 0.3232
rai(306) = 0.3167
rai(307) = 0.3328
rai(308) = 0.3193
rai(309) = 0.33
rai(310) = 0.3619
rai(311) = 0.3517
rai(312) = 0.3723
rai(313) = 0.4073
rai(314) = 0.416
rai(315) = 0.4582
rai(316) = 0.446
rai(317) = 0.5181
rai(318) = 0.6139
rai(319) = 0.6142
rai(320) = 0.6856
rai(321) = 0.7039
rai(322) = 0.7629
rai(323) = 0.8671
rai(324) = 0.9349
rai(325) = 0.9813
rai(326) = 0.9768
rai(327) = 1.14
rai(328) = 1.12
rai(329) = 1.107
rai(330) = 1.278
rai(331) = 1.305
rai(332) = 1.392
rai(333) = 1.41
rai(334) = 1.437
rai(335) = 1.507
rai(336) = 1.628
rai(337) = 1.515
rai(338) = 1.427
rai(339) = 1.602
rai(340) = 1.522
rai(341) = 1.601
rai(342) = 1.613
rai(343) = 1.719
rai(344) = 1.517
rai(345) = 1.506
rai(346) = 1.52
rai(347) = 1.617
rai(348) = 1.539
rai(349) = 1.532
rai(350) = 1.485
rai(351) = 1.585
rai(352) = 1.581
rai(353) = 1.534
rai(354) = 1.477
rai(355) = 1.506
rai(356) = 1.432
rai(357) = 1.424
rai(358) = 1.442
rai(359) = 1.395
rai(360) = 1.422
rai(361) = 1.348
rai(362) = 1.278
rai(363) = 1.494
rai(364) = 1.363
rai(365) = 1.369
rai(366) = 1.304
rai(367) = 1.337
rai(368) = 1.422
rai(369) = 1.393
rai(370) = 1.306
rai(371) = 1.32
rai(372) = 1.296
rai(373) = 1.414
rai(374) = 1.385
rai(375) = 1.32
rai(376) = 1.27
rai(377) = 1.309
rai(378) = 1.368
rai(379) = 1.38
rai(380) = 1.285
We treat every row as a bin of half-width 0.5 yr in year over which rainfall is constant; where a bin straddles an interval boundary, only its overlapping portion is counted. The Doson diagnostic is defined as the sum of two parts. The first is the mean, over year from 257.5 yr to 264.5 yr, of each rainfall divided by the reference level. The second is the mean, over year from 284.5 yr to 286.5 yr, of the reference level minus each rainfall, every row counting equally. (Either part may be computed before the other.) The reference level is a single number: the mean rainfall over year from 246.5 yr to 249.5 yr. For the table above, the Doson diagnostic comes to 1.7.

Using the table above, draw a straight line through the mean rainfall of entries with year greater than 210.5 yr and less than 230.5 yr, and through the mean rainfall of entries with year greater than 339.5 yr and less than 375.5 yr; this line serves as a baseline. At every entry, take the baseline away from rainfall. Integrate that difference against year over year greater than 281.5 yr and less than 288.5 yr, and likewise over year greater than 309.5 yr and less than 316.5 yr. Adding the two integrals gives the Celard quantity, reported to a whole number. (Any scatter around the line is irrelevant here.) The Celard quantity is -10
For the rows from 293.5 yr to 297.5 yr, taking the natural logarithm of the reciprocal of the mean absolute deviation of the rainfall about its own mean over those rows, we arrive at 2.42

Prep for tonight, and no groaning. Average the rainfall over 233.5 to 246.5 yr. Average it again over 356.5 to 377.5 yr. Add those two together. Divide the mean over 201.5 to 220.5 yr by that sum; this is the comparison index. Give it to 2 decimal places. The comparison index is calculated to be 0.63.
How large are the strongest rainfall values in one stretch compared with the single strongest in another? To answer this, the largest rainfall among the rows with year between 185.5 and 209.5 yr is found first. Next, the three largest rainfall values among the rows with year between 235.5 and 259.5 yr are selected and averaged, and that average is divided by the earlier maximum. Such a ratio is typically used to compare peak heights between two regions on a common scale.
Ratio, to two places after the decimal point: 0.96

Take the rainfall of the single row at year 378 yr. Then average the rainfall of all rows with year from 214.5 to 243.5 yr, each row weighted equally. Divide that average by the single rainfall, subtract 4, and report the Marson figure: -2.50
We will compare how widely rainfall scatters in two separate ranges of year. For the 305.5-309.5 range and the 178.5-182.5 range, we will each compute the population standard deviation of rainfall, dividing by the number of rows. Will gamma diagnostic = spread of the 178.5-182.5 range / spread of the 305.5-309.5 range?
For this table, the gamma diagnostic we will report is 12.2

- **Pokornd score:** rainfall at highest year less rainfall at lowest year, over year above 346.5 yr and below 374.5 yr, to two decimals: -0.23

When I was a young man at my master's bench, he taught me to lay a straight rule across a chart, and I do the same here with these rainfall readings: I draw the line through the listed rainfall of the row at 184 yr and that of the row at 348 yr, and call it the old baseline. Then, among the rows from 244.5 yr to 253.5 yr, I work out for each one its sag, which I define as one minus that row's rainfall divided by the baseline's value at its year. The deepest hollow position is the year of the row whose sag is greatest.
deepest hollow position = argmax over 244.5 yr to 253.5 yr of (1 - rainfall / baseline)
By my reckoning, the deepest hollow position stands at 246 yr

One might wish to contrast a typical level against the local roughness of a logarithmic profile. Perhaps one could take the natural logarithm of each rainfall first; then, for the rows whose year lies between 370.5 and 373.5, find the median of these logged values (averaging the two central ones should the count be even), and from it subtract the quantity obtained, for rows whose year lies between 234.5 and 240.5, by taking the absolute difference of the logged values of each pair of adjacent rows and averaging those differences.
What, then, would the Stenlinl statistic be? 0.24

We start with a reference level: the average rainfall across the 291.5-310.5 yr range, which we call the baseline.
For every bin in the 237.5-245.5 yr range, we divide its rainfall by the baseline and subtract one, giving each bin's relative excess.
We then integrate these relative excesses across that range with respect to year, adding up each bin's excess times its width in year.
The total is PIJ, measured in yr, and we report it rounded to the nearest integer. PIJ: 26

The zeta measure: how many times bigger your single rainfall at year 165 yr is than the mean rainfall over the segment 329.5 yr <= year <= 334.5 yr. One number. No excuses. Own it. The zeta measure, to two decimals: 1.77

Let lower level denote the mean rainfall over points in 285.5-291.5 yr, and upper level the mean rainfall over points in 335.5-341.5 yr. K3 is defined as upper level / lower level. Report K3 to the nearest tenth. 1.1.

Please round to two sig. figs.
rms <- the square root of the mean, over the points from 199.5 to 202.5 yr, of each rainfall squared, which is 2.2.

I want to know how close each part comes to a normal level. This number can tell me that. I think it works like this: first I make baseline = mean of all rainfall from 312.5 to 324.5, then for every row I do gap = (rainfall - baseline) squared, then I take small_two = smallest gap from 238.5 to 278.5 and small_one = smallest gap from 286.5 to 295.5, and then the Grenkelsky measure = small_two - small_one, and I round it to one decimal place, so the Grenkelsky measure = 1.3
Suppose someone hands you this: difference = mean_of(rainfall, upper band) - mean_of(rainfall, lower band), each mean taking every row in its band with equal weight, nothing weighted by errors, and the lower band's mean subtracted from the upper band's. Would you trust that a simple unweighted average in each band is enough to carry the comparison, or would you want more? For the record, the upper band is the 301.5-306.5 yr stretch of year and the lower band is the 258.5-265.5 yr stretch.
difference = -1.9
